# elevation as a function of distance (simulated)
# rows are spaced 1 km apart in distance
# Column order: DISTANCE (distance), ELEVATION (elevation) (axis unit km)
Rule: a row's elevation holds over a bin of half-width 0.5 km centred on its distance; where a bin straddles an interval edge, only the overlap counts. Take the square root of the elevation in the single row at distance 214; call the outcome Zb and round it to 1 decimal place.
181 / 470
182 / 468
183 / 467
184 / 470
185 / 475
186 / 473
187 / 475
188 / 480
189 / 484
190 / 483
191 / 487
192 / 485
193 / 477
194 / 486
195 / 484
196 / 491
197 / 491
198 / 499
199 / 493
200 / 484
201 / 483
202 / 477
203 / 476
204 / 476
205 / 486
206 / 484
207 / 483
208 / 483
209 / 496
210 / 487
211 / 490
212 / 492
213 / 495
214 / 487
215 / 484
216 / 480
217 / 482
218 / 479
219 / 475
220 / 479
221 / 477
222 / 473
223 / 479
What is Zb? 22.1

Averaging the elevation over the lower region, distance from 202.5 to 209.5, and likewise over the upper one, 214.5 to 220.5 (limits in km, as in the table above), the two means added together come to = 963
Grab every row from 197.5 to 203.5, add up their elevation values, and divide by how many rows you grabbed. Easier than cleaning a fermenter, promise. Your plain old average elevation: 485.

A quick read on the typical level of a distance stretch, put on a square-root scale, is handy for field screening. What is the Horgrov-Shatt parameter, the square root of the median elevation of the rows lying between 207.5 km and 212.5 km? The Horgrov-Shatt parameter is 22.14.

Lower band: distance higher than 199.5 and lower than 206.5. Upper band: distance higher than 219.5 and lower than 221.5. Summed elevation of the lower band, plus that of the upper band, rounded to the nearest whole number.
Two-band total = 4322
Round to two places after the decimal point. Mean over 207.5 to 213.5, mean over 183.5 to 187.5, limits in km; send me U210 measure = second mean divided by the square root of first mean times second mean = 0.98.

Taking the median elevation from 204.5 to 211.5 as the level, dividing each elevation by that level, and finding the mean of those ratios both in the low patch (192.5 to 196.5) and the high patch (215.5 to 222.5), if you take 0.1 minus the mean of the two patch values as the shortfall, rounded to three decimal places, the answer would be -0.890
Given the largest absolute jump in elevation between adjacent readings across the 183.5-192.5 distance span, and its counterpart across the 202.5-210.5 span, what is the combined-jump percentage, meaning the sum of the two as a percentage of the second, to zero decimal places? 138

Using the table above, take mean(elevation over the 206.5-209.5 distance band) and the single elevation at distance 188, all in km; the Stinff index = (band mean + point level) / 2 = 484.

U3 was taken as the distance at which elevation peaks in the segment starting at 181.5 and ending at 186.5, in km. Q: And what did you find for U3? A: 185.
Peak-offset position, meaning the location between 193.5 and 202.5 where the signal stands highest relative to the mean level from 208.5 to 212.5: 198 km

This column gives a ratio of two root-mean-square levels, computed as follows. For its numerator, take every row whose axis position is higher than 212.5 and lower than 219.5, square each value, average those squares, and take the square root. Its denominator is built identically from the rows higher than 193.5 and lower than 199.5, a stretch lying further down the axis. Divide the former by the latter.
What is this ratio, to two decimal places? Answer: 0.98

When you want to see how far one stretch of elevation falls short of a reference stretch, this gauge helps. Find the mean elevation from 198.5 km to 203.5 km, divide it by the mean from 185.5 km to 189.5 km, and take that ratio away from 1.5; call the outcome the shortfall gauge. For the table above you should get 0.490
